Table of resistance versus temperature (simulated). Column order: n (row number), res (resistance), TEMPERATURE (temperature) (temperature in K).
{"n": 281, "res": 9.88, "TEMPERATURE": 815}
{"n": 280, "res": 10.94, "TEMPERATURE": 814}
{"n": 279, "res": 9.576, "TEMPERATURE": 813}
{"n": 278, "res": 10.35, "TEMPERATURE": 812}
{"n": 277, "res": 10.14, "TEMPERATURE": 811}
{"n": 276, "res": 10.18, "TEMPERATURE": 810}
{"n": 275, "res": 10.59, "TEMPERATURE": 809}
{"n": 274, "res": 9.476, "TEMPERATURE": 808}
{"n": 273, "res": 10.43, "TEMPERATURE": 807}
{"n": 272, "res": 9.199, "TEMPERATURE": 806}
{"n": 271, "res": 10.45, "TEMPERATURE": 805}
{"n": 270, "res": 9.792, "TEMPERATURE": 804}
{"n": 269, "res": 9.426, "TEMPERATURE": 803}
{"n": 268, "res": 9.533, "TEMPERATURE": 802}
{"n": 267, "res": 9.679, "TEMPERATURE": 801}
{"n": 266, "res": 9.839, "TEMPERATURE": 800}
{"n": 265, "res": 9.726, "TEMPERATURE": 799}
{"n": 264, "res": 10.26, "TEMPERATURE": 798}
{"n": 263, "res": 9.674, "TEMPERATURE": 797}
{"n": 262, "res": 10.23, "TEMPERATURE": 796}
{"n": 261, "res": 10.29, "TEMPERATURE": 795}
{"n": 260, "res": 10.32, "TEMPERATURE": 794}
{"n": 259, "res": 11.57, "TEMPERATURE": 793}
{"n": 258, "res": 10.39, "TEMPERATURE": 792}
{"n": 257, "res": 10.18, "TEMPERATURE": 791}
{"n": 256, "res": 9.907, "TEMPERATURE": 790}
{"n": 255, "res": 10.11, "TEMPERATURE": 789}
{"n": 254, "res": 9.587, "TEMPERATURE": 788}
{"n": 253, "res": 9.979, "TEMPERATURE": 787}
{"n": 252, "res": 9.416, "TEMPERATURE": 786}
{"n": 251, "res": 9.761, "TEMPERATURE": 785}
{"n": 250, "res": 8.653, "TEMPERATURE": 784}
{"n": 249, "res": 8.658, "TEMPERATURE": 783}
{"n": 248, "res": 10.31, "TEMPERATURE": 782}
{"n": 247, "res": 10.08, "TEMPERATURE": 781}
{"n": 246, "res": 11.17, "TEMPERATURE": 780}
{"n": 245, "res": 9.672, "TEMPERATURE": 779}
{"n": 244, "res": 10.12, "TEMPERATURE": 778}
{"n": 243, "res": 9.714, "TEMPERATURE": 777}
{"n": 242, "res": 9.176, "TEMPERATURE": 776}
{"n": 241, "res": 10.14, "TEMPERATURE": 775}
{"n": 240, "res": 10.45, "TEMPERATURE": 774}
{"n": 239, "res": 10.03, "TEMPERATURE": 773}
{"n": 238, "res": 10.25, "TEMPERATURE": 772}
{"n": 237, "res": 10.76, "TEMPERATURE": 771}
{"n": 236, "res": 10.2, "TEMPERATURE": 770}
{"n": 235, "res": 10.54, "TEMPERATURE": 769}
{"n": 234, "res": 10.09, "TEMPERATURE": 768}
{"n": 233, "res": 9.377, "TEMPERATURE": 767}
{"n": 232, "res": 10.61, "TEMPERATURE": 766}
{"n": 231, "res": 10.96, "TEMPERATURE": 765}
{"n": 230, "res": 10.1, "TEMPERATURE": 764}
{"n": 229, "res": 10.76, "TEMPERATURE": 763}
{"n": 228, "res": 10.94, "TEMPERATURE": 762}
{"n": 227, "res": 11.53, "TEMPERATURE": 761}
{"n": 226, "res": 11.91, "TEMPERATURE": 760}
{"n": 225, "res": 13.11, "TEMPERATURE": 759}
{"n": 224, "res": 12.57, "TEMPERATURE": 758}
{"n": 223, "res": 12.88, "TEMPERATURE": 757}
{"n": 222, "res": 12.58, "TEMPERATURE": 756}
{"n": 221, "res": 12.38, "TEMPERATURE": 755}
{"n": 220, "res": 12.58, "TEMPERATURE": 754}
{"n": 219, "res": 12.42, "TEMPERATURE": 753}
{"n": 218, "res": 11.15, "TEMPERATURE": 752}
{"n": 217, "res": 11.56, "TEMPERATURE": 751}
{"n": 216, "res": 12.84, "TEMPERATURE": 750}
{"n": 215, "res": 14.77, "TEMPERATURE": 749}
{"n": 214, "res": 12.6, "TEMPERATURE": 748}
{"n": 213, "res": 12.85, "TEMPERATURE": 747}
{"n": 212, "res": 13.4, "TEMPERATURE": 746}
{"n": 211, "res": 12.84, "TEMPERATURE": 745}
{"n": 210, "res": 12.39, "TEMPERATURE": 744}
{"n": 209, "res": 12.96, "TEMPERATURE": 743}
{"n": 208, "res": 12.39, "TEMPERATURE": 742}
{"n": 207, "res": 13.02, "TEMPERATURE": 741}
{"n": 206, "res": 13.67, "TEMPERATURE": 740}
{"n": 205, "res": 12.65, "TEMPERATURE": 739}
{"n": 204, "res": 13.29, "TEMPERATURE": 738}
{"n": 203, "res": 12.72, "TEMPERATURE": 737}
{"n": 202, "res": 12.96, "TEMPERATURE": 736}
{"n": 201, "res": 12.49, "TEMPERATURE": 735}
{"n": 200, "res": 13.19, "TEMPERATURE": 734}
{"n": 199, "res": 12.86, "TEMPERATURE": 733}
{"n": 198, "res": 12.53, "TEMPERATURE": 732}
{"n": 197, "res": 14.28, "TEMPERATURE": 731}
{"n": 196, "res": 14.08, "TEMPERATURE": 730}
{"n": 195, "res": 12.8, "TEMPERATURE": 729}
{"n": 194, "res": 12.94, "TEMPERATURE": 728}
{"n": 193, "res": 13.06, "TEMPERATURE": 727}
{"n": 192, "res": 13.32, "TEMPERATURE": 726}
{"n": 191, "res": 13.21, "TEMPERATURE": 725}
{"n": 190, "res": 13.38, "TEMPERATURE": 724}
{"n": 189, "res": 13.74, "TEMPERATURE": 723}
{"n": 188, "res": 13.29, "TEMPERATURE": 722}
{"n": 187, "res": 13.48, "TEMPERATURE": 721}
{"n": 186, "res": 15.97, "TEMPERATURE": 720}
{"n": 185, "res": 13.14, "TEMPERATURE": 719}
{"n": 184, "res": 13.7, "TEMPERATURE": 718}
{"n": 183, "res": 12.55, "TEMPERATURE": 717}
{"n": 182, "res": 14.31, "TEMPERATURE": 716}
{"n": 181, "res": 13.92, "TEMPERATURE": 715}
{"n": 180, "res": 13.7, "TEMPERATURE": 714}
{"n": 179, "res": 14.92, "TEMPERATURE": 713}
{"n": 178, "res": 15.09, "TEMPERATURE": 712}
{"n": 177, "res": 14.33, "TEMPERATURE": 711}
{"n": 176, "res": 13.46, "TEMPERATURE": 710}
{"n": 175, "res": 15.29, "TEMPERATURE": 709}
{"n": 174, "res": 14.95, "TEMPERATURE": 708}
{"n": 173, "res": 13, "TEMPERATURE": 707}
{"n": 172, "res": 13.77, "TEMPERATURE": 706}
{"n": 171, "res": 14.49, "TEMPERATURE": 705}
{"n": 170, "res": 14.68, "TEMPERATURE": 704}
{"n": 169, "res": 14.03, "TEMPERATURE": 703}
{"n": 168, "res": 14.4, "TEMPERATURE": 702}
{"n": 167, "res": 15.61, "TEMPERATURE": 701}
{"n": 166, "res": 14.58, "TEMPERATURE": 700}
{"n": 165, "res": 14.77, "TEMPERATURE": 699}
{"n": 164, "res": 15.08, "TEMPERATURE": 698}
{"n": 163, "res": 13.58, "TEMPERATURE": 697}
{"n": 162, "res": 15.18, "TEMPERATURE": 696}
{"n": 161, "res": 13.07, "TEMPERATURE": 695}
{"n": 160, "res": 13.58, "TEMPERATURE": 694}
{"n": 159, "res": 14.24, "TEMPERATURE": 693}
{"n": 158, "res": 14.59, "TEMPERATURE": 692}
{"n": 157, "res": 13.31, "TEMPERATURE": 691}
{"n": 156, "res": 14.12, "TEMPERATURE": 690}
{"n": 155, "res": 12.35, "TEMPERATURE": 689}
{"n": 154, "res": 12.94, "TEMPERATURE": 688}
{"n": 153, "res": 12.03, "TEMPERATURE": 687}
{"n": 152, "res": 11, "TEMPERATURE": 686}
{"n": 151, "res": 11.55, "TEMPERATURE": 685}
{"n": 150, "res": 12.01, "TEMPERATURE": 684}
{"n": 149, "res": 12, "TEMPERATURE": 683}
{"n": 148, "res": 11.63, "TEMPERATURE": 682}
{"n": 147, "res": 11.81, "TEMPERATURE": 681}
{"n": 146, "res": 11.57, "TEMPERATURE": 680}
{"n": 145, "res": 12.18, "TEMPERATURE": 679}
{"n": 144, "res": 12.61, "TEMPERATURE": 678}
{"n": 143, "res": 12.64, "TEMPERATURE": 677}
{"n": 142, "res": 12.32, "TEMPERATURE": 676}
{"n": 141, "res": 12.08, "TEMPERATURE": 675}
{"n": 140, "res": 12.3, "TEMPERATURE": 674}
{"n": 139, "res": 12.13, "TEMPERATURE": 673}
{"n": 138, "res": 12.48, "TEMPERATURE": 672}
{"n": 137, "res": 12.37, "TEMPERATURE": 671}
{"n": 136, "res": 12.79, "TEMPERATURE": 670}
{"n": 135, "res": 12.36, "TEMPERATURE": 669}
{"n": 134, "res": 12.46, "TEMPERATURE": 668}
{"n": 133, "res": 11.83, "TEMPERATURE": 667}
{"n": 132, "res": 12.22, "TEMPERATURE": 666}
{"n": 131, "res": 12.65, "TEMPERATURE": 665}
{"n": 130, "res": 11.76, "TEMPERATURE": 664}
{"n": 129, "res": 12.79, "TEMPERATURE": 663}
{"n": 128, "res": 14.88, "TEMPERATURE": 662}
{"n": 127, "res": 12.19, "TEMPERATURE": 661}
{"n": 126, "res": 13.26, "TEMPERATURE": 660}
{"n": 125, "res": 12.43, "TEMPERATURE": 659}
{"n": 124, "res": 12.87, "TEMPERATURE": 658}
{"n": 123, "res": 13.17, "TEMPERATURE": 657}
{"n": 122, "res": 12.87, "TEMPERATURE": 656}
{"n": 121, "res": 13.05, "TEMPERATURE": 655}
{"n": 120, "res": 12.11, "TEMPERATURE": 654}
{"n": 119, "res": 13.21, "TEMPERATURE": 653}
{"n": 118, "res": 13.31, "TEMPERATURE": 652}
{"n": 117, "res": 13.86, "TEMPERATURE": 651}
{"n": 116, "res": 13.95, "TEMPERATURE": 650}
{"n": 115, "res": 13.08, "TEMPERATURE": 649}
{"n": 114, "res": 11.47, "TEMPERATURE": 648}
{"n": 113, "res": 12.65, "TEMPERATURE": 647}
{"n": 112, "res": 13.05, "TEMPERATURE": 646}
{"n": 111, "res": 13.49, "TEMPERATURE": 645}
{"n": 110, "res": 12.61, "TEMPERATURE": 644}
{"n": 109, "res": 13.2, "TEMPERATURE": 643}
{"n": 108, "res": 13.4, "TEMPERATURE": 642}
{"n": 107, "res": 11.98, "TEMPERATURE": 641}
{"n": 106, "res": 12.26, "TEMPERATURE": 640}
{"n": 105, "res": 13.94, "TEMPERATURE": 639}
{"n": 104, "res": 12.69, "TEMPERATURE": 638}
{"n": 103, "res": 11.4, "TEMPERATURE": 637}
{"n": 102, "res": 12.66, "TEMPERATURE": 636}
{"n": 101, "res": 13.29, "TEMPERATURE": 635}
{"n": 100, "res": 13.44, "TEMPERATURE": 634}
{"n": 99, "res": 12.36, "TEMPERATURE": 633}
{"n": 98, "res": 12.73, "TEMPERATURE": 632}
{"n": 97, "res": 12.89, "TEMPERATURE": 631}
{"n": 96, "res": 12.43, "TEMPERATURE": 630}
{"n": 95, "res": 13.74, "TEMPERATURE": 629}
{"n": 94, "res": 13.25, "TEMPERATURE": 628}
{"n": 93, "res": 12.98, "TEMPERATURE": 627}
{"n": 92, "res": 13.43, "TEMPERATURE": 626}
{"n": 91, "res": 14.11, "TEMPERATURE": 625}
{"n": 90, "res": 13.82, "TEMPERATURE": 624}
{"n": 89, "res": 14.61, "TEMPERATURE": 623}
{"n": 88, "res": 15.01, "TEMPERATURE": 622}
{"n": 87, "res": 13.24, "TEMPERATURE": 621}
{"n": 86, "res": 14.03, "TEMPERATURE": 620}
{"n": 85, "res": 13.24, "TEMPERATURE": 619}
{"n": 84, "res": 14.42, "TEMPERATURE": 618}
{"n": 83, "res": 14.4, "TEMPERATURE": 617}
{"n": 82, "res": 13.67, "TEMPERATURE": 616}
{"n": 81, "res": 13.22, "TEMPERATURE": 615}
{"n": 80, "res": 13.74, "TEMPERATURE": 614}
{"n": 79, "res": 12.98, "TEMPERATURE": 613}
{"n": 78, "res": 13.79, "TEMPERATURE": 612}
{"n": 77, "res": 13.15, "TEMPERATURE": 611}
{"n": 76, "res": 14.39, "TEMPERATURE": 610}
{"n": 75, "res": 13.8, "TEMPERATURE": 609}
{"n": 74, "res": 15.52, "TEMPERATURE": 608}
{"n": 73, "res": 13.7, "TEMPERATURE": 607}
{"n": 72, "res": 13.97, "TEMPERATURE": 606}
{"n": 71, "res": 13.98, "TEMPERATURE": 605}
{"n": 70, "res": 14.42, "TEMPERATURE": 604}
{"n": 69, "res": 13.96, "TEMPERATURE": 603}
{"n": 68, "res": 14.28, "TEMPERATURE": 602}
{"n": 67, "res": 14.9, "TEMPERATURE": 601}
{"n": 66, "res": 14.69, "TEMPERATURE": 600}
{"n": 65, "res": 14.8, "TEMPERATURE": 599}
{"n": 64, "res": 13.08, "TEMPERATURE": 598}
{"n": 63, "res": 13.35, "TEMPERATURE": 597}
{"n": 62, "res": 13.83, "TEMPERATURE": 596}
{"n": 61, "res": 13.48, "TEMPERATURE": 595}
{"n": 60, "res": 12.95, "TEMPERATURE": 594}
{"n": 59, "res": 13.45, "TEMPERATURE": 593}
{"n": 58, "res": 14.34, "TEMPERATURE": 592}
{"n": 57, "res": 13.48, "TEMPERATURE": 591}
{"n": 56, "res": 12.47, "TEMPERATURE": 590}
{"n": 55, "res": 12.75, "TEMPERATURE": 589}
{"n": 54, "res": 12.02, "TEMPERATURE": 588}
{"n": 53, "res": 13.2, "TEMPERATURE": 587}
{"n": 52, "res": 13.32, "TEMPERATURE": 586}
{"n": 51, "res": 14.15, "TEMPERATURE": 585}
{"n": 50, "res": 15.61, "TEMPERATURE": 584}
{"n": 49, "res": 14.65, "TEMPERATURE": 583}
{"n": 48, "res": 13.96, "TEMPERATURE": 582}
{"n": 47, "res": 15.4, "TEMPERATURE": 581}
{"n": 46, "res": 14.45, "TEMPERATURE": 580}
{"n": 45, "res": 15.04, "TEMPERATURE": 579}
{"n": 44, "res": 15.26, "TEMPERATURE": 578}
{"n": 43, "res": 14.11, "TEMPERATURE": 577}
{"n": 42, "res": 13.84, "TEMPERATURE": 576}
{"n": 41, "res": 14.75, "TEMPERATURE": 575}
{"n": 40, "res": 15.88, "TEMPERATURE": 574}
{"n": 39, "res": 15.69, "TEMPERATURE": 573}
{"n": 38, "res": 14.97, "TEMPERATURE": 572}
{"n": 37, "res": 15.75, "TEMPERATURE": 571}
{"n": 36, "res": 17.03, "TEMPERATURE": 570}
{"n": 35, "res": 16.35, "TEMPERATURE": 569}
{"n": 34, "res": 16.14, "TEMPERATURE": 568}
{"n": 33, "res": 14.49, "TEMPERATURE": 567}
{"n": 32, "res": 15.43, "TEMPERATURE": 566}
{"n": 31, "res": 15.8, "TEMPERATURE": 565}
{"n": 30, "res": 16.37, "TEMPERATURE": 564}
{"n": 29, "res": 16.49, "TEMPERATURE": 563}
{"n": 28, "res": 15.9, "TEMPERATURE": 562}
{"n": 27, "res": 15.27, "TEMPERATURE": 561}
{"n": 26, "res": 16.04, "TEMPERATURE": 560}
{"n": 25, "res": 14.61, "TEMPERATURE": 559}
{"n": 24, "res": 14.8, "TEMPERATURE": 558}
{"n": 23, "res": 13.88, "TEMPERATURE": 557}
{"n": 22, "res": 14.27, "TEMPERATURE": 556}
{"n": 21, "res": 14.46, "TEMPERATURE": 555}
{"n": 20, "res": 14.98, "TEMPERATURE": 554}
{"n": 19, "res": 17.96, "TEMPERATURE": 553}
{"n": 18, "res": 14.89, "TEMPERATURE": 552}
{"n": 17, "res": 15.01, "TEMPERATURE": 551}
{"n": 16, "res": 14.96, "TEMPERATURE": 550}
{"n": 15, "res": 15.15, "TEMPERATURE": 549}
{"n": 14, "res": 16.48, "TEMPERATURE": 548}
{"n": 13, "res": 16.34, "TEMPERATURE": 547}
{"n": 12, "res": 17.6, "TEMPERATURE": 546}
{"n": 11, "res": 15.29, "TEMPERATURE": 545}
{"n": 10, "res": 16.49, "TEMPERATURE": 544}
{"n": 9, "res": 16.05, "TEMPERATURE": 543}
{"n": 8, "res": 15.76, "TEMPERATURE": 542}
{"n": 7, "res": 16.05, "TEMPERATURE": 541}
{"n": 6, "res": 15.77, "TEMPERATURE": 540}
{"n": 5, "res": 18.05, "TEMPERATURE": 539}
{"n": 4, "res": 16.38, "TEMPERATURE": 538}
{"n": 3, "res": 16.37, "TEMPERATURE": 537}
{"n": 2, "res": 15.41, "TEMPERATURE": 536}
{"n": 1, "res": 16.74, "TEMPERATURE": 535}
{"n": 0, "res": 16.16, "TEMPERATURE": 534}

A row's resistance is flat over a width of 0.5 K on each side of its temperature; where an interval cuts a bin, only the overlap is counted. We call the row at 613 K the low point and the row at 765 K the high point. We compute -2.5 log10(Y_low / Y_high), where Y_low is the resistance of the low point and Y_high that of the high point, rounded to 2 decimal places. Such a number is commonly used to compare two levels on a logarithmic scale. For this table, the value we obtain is -0.18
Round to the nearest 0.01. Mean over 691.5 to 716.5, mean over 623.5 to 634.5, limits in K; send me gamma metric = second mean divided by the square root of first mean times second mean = 0.96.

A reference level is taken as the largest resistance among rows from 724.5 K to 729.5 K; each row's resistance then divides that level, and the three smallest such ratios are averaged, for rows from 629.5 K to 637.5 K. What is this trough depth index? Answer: 1.01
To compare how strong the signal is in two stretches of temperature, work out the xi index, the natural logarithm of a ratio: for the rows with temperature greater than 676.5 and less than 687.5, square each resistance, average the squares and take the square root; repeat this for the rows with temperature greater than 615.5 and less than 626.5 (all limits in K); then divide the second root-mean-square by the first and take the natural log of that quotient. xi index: 0.161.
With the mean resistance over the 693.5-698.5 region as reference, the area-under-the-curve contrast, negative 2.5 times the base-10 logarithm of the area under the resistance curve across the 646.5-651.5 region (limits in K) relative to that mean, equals -1.66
